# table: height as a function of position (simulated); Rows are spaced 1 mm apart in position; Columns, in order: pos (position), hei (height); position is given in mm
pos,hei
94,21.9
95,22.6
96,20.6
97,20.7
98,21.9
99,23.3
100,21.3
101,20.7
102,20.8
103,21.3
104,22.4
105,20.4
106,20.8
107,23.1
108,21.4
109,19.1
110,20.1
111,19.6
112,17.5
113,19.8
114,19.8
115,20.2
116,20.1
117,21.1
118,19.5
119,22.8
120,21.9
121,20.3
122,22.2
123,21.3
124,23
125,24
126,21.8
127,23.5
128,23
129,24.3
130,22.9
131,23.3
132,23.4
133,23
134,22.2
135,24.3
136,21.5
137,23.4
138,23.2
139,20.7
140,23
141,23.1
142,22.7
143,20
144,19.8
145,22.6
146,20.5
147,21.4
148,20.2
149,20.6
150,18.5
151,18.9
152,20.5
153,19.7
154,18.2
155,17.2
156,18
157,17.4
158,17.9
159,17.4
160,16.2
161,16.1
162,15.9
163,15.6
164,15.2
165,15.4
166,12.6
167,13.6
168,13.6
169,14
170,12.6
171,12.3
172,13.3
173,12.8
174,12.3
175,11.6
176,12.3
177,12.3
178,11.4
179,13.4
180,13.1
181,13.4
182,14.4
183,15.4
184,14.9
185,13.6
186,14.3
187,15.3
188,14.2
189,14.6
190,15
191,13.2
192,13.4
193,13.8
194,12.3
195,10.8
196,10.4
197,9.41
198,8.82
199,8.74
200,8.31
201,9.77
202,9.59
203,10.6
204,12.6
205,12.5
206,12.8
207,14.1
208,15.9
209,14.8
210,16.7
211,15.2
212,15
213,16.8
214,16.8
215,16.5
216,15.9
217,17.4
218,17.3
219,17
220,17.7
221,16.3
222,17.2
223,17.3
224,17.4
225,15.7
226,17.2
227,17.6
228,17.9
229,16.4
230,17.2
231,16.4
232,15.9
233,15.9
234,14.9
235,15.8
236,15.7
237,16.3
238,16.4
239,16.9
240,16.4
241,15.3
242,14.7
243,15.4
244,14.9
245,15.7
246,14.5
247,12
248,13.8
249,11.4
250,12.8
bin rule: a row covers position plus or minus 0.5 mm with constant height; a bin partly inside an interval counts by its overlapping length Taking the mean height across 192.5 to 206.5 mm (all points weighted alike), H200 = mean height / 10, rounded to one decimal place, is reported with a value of 1.1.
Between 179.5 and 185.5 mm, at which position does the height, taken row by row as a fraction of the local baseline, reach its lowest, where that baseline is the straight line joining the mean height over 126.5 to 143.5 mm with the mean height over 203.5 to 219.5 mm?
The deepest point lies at 180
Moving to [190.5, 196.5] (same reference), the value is 196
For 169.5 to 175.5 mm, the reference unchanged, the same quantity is 175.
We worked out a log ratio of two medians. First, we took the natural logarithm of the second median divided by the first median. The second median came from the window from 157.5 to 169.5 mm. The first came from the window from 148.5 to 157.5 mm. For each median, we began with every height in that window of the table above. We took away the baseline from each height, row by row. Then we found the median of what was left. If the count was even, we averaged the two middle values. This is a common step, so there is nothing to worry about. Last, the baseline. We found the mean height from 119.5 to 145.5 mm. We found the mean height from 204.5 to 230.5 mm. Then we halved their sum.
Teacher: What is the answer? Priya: 1.5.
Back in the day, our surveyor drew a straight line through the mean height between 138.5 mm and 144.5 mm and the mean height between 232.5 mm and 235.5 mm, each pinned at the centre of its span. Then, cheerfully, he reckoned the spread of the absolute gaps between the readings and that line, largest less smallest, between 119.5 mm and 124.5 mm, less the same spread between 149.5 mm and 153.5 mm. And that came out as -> 0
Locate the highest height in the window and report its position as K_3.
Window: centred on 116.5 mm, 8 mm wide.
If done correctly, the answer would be 119 mm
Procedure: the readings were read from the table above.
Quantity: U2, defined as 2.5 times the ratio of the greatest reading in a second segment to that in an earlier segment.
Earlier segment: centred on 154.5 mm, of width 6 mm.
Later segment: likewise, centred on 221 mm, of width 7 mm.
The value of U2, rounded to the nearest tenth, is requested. 2.2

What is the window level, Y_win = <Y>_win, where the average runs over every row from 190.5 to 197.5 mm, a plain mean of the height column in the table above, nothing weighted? 12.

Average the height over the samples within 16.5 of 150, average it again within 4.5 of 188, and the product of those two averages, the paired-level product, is 277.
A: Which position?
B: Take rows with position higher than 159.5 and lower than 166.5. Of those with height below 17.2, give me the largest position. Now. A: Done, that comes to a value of 166 mm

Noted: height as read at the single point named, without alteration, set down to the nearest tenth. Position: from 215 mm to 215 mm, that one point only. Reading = 16.5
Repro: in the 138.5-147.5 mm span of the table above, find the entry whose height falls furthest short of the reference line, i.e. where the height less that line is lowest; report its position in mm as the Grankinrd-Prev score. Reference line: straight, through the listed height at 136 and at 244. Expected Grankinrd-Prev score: 144 mm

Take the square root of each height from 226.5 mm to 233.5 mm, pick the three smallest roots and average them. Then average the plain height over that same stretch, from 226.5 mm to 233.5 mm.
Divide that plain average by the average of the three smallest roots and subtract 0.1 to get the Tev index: 4.1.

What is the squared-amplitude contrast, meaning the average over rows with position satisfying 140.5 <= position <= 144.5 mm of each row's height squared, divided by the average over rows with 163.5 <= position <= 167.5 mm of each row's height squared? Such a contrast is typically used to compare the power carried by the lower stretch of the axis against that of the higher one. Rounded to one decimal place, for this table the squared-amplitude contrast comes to 2.3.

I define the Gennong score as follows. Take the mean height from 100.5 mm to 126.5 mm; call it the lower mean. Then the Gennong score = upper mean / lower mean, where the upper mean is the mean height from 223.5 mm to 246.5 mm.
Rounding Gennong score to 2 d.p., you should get 0.77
